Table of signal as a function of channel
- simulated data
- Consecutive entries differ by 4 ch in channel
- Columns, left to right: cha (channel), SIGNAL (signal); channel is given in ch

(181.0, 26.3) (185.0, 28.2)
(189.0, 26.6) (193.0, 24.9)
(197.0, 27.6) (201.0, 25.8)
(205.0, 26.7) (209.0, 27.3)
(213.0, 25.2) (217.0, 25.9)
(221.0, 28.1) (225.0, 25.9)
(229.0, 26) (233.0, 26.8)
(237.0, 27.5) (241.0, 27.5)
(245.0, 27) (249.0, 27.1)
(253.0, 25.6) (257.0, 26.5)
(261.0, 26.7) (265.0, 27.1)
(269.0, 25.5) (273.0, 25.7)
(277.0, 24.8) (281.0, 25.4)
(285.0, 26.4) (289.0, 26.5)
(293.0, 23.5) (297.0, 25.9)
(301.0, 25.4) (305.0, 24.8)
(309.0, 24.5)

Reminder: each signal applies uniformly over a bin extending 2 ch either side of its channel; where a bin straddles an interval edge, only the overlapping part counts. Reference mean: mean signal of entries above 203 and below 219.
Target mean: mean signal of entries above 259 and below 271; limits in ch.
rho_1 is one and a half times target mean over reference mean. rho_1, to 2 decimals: 1.51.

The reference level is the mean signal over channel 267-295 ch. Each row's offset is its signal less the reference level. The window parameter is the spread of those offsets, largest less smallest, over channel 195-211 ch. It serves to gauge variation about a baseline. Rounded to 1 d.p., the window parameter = 1.8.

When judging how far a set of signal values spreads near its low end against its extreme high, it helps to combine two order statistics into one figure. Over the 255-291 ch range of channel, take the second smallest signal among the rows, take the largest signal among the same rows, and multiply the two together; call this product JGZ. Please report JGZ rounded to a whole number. 688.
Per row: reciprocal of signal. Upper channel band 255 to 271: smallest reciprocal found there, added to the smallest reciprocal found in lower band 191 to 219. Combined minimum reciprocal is 0.0731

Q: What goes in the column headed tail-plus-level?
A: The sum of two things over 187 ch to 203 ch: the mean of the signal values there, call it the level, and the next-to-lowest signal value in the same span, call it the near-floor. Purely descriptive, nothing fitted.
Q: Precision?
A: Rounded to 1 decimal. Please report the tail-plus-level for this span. 52.0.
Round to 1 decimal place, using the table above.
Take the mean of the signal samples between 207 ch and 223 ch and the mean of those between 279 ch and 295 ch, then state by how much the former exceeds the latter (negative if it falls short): 1.2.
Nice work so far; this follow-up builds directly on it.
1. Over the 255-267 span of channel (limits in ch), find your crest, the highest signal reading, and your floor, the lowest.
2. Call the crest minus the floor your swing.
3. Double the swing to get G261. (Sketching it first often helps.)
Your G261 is 1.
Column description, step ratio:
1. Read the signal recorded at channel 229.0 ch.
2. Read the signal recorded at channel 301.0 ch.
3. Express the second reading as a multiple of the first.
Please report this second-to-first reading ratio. 0.98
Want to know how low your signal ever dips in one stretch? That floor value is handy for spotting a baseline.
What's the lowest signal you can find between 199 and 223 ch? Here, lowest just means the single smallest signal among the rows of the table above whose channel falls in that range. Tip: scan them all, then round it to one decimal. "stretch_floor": 25.2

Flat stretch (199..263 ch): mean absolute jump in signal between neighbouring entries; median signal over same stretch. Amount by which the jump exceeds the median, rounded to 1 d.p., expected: -25.8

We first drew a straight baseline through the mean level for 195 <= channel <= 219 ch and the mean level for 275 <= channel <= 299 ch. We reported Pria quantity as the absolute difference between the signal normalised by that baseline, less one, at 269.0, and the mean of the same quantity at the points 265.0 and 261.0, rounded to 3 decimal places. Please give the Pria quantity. 0.052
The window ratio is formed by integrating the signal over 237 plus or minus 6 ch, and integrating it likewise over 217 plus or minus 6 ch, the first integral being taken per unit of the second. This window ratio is 1.03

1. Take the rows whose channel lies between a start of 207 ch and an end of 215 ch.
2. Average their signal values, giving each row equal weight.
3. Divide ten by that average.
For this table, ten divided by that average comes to 0.381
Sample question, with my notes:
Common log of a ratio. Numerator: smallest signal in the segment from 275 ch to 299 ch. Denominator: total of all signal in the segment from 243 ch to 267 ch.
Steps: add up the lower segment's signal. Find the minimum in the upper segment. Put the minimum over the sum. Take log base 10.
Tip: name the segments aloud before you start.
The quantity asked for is -0.833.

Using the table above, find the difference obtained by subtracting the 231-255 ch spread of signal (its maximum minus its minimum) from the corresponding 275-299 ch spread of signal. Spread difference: 1.1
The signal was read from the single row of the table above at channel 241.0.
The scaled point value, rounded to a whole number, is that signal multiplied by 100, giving 2750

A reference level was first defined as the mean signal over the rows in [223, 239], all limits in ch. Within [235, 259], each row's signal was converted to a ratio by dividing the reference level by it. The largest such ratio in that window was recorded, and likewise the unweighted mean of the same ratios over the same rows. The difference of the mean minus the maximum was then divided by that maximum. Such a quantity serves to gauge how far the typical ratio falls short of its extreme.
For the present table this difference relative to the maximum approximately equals -0.0466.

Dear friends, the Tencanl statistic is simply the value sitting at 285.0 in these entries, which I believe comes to 26.4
